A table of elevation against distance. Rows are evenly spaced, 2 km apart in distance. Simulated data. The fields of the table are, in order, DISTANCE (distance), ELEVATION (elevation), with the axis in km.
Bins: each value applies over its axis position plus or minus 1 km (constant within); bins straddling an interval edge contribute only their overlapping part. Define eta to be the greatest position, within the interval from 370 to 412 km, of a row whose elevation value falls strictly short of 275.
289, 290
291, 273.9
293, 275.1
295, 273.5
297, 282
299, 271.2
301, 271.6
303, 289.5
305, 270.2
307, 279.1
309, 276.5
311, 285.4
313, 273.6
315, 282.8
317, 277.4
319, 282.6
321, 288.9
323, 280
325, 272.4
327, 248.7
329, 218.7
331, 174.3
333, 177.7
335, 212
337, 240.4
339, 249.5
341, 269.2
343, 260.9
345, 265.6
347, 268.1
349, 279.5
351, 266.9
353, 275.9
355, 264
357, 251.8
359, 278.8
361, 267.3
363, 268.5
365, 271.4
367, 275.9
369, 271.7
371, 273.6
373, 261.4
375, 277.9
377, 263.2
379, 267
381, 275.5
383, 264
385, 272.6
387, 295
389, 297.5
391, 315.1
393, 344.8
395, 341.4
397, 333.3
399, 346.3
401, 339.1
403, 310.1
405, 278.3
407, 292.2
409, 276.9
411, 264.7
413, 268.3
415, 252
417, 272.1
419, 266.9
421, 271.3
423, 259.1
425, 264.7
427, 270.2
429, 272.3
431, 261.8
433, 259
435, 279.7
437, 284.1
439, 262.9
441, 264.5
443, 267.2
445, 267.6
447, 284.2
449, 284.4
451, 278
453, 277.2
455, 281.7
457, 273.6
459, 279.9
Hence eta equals 411 km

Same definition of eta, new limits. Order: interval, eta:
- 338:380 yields 379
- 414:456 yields 445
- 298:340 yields 339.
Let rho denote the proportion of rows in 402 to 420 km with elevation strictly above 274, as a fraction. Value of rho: 0.44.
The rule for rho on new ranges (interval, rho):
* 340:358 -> 0.22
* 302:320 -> 0.78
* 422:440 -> 0.22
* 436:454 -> 0.56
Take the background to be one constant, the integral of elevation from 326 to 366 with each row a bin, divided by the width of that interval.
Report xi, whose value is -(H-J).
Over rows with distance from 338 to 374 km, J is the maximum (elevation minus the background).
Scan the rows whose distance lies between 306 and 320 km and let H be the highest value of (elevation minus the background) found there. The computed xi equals -6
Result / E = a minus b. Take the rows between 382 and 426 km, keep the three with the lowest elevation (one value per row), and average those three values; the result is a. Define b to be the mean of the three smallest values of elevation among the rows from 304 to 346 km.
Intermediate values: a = 258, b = 188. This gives 70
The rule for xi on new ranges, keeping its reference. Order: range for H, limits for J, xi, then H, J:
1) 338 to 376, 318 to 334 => 9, 29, 38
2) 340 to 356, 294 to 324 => 10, 29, 39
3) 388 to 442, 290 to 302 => -64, 96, 32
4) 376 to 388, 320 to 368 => -6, 45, 38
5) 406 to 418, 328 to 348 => -23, 42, 19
